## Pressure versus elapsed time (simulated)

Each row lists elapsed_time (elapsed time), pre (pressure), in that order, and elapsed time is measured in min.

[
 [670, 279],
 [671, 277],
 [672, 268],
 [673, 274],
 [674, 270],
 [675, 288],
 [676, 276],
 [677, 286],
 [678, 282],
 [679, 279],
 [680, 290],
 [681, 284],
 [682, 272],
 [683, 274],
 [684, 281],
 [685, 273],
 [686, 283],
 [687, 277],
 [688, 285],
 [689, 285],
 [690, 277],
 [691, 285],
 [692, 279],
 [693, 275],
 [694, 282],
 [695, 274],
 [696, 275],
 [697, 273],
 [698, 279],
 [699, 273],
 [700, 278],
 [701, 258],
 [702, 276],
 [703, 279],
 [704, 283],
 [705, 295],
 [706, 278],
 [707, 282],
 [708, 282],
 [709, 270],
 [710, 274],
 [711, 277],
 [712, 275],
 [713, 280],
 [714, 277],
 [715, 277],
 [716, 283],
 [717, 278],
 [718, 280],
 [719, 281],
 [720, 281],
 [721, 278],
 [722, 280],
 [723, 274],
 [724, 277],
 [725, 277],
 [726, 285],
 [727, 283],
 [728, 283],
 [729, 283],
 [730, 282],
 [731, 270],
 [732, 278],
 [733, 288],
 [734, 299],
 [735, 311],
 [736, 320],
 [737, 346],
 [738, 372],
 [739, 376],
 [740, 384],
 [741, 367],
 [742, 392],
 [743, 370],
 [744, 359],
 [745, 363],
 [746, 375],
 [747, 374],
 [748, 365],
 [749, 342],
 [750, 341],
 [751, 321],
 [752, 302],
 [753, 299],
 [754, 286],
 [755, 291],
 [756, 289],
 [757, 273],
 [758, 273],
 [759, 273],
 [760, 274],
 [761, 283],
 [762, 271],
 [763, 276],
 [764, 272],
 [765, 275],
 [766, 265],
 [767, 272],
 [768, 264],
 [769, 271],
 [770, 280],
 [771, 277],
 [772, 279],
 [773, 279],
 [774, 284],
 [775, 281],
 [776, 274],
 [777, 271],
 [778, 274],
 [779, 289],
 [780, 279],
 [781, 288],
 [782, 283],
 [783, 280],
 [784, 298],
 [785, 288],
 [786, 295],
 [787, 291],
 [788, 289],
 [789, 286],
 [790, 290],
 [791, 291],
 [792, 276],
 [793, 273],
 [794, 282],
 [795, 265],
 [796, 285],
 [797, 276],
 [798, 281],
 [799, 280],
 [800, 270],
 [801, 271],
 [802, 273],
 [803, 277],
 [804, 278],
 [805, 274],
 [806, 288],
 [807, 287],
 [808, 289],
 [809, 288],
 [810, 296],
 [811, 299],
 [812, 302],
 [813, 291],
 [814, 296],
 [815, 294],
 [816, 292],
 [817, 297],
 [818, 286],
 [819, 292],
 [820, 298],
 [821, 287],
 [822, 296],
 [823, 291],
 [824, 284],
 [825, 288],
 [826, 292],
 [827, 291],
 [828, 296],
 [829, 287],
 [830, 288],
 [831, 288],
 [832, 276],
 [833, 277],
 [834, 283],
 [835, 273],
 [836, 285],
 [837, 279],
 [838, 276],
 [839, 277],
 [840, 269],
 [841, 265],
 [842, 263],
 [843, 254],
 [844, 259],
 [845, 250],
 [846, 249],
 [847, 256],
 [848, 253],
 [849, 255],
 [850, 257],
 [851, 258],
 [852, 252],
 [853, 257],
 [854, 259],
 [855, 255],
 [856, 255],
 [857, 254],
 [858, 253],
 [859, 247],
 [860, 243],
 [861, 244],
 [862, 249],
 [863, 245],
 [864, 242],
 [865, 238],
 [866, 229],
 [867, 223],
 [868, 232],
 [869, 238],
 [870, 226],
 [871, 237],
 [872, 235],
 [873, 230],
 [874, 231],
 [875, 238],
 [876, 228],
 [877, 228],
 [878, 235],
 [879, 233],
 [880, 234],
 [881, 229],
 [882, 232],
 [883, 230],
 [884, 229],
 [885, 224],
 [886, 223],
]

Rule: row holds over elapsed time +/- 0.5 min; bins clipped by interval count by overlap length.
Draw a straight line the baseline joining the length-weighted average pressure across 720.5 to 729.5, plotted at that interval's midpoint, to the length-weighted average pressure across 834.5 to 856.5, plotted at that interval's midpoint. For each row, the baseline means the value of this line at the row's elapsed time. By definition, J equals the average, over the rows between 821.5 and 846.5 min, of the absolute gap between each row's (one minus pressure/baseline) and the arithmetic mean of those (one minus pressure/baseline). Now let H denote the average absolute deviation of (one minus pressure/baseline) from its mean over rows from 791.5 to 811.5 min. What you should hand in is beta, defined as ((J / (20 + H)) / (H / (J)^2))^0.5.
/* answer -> 0.0105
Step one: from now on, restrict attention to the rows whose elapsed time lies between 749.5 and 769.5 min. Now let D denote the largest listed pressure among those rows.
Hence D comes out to 341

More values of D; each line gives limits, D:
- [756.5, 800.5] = 298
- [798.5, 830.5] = 302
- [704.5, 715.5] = 295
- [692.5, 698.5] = 282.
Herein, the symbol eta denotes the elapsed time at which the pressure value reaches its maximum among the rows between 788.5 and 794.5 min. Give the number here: 791 min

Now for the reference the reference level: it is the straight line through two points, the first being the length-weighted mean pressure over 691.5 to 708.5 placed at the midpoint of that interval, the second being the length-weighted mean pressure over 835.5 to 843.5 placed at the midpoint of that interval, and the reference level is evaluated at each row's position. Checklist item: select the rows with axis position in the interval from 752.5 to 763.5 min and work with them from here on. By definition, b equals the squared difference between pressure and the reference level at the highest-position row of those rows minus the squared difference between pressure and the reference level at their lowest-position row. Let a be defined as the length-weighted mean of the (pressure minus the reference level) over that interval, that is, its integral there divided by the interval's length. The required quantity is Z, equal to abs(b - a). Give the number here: 572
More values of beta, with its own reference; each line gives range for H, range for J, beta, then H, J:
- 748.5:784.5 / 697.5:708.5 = 0.0030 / 0.043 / 0.020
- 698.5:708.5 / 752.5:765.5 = 0.0066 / 0.021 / 0.027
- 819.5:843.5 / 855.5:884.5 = 0.0049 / 0.031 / 0.025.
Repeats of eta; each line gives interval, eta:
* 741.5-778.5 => 742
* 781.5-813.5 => 812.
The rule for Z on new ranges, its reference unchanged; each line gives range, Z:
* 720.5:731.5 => 34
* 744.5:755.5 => 7452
